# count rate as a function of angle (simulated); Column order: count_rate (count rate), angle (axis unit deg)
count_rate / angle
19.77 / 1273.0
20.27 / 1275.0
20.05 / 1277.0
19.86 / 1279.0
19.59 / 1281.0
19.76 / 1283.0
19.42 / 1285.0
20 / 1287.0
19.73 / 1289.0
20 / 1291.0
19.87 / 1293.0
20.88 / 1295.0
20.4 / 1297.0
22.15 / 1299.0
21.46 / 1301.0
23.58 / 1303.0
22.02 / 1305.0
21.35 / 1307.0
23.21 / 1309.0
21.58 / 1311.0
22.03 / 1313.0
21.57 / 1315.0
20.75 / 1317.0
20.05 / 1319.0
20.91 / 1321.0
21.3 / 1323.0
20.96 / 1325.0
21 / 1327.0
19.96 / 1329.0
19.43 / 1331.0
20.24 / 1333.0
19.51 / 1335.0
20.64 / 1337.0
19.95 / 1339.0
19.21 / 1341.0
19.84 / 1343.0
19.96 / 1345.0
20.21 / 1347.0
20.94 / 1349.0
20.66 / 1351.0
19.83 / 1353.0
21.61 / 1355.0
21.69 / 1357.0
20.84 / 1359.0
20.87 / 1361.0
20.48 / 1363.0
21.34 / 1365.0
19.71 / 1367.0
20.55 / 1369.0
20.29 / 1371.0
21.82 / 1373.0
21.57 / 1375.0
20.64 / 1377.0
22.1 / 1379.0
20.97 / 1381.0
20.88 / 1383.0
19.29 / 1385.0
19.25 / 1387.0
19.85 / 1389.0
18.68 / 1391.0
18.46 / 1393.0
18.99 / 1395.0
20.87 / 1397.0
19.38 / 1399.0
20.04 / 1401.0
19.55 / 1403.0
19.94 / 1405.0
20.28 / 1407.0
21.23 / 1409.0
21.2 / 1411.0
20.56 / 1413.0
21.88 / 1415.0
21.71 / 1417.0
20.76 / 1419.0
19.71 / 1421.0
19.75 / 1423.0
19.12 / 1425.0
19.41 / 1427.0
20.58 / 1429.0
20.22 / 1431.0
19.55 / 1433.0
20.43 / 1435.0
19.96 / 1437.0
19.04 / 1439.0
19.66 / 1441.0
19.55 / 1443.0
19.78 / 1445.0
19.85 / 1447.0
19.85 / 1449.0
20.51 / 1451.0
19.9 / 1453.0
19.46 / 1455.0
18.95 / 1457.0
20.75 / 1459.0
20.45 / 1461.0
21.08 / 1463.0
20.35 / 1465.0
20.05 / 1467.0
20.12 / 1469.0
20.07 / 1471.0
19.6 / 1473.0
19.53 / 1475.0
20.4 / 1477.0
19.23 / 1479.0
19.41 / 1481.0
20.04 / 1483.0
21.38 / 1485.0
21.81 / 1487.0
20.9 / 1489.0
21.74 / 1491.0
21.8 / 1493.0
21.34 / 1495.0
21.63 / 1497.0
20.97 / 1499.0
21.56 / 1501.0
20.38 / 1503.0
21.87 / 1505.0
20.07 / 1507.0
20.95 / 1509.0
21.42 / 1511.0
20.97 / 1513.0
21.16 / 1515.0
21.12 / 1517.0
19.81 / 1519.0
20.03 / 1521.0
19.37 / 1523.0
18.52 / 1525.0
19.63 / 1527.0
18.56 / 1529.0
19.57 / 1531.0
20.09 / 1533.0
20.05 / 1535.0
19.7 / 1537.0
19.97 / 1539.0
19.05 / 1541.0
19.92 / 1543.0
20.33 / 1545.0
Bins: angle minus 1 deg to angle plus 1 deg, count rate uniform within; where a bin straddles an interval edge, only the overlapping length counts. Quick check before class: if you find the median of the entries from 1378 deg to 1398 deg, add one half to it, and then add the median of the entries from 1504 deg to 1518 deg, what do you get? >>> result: 41.2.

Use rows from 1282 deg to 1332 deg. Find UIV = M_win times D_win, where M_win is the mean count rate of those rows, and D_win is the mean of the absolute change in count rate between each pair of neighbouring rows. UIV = 16.6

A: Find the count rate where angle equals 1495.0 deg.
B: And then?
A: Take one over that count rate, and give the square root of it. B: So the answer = 0.216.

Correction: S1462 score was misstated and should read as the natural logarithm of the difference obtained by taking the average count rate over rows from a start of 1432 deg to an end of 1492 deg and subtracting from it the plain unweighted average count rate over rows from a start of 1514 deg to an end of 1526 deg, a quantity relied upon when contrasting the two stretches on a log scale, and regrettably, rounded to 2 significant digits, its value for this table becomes -2.2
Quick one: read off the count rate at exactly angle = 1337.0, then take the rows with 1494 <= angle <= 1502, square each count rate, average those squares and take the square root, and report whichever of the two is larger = 21.4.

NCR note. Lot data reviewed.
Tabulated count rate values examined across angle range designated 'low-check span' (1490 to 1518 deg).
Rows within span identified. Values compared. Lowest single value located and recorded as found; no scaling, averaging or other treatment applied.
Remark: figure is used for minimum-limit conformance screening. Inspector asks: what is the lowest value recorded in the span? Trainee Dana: 20.07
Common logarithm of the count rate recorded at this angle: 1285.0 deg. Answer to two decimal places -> 1.29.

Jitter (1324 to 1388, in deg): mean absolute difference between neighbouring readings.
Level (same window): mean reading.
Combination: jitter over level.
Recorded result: 0.035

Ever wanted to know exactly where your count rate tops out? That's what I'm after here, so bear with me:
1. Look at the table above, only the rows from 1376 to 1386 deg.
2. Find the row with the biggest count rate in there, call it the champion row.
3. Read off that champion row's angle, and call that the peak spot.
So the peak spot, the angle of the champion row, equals 1379.0 deg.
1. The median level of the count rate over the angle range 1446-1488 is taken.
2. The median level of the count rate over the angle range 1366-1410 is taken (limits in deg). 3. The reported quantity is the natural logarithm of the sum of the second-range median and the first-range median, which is 3.694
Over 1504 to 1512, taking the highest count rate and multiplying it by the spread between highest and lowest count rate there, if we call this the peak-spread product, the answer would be 39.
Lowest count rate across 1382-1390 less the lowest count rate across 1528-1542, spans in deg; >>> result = 0.7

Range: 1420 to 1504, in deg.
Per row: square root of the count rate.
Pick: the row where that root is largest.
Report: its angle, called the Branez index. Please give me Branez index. 1487.0 deg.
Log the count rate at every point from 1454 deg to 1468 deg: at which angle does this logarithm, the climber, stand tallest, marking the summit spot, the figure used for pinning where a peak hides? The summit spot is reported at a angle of 1463.0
